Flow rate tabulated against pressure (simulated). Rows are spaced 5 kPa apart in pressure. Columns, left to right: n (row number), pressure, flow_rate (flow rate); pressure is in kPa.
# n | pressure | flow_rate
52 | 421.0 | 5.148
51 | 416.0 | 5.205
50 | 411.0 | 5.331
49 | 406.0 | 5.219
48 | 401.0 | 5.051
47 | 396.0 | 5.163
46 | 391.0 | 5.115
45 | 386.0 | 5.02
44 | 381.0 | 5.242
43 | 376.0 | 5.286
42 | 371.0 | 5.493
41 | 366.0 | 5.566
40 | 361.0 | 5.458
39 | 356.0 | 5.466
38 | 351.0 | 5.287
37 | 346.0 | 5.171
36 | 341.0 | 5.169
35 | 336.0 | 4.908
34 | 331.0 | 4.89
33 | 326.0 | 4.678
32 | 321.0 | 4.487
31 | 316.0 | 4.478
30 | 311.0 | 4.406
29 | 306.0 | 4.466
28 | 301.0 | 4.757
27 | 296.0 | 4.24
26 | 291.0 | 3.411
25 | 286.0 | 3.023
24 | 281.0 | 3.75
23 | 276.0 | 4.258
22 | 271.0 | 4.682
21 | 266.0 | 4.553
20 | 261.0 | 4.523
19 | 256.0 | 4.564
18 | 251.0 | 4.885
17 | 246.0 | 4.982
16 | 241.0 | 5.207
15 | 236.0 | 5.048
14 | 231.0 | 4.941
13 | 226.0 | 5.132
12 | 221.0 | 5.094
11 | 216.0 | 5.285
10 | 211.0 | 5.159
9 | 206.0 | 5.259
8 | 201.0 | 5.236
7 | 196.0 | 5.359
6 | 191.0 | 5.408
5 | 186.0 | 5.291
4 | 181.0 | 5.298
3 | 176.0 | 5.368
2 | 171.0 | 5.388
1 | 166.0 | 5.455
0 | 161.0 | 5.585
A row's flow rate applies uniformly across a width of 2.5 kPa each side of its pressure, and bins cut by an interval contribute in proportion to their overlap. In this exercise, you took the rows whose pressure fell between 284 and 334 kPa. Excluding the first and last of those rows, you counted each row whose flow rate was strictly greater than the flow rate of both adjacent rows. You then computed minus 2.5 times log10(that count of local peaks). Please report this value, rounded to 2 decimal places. 0.00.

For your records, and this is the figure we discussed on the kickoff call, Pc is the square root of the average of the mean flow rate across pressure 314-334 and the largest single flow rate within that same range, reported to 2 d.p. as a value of 2.18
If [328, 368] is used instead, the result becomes 2.32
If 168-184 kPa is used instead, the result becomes 2.32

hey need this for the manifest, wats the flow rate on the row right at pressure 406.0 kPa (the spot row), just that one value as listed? 5.219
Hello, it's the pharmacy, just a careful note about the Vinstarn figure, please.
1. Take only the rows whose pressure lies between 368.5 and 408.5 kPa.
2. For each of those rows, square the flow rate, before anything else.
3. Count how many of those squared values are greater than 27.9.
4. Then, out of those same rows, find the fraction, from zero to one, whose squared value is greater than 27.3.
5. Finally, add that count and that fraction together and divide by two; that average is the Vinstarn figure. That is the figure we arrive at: 1.2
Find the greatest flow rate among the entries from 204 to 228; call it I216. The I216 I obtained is 5.285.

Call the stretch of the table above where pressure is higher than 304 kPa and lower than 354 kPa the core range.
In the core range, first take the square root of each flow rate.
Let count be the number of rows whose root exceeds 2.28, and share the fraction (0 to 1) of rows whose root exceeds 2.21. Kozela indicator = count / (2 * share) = 1.0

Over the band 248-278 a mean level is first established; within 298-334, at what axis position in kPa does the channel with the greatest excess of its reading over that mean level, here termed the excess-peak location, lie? 331.0 kPa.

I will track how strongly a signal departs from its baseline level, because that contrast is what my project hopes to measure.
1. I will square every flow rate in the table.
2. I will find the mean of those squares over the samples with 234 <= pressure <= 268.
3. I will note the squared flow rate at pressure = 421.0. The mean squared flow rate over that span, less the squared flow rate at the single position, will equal -3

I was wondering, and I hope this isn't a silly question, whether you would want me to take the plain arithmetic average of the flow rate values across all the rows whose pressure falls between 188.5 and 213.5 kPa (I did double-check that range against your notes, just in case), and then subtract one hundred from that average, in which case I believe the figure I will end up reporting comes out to -94.7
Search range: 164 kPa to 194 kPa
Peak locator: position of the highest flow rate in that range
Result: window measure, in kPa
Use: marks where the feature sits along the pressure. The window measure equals 166.0 kPa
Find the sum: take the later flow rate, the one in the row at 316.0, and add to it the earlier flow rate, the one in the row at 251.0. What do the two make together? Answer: 9.4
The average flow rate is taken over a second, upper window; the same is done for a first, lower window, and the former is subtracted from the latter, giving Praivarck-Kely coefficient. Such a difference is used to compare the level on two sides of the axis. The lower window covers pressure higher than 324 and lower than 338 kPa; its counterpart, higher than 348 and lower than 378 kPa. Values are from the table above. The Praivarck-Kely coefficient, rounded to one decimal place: -0.6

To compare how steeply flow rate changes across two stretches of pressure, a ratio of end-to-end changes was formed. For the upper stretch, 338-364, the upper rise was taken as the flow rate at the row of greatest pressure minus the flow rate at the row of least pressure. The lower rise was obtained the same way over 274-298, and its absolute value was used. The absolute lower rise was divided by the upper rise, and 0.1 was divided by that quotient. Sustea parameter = 1.61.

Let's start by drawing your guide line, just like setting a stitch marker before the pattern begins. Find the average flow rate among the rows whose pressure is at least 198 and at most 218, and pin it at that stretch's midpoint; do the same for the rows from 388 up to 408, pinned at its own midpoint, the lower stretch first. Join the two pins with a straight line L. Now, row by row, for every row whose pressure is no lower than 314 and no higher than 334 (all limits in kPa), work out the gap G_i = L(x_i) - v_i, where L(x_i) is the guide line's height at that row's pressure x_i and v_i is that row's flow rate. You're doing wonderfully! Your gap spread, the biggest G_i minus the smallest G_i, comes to 0.42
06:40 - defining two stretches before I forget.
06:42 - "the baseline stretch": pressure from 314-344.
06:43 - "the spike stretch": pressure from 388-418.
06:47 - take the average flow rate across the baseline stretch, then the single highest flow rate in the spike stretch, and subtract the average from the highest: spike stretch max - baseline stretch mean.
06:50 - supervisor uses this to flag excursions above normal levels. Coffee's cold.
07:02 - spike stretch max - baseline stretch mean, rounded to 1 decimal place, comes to 0.6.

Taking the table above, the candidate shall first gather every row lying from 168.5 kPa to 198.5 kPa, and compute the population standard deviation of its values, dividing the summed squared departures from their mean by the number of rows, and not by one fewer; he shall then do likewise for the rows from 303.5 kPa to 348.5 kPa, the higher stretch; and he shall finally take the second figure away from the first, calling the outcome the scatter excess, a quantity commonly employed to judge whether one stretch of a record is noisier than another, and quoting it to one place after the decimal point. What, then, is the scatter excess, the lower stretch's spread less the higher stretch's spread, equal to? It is -0.2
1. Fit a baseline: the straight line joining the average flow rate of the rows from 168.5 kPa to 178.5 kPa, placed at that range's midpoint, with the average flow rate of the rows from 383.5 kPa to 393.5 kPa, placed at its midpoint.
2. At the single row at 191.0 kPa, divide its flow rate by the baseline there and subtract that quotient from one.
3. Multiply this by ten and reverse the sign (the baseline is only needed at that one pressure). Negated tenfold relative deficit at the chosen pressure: 0.10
